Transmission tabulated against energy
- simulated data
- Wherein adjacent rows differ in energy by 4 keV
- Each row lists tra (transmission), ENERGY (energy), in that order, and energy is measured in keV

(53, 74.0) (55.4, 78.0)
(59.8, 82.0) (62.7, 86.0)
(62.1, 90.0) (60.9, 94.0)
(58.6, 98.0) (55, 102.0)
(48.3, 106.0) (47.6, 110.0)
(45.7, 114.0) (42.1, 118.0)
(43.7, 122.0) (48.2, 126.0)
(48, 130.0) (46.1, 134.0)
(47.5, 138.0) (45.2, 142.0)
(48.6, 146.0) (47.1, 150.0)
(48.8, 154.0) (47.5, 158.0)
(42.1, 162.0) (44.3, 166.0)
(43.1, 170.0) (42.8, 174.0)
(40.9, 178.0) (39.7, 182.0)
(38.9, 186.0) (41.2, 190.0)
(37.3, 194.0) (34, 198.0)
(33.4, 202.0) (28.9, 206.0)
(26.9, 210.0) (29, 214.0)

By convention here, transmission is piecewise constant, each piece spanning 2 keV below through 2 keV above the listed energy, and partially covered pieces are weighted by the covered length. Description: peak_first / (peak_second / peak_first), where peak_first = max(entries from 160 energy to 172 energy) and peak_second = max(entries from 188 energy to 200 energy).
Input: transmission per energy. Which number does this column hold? 47.6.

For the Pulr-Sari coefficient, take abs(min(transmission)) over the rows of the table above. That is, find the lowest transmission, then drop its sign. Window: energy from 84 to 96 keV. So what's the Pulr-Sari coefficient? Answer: 61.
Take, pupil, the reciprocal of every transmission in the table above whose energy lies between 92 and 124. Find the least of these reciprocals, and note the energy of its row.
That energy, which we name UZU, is 94.0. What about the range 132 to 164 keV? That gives 154.0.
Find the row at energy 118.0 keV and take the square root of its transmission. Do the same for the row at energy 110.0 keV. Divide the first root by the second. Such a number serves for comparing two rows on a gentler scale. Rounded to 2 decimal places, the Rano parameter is 0.94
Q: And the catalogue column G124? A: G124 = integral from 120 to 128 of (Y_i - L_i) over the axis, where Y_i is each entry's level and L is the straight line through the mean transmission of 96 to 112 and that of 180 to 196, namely -26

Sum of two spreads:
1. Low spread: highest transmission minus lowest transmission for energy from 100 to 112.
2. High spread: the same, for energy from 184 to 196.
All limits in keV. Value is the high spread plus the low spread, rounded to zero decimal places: 11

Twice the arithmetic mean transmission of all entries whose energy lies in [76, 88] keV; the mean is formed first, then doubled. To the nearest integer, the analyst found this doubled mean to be 119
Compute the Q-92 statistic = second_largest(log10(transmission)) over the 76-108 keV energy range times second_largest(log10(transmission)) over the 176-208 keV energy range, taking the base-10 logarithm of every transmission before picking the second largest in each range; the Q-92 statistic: 2.89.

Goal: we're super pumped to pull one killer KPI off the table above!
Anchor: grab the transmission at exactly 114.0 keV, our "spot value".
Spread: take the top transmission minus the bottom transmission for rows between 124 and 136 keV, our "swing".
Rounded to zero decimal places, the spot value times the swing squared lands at 202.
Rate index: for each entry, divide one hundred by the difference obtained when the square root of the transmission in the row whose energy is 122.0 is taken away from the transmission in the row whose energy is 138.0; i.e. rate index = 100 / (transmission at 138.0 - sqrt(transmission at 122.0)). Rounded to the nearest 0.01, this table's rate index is 2.45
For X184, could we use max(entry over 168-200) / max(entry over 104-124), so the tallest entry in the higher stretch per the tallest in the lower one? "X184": 0.89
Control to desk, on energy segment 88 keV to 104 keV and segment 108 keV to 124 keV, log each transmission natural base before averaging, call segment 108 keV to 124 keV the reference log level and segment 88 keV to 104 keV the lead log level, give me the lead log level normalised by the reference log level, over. 1.07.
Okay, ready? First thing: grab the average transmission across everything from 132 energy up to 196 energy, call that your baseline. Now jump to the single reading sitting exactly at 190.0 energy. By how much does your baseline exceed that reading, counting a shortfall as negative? 2.6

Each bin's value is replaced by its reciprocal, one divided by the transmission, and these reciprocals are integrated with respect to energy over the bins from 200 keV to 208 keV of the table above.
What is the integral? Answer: 0.26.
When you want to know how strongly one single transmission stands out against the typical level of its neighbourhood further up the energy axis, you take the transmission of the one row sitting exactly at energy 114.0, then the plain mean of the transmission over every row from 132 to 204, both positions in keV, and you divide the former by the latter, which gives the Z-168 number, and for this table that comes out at 1.07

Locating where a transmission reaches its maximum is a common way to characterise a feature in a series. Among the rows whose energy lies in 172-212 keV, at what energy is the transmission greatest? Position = 174.0 keV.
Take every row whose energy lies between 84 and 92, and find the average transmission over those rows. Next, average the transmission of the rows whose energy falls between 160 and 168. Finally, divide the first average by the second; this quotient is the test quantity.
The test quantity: 1.44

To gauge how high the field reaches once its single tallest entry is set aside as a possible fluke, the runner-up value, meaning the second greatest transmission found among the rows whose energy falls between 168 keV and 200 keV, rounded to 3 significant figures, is 42.8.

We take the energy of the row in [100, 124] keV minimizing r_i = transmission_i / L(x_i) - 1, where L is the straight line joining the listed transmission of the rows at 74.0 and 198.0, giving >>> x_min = 118.0 keV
